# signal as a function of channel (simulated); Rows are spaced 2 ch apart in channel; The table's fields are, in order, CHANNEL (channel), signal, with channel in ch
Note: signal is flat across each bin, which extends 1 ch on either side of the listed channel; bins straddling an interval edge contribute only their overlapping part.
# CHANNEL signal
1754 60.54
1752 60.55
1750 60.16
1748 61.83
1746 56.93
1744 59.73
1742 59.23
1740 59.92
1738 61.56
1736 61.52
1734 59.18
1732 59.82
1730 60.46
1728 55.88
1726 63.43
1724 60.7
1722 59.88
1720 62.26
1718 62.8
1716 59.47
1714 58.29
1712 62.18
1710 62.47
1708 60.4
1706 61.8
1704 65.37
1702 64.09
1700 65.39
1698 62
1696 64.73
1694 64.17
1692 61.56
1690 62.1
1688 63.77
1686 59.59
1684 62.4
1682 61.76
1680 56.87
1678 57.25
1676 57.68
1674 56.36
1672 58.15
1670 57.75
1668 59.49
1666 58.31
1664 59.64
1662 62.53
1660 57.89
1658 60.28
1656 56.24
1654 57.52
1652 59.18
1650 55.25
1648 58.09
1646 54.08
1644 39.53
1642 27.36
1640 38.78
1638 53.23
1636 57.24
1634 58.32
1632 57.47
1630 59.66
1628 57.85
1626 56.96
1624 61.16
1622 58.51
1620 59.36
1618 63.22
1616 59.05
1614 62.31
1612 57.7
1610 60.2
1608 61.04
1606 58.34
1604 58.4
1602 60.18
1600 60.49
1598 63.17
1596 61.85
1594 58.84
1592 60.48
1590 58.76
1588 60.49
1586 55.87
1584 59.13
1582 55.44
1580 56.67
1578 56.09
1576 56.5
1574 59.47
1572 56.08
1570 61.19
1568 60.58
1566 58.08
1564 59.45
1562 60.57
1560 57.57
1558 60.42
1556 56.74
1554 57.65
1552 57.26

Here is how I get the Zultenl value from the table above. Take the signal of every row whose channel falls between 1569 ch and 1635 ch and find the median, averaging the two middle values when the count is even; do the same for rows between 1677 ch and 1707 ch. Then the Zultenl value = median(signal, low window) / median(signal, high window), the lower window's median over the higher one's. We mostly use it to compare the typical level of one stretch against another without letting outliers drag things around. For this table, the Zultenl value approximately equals 0.95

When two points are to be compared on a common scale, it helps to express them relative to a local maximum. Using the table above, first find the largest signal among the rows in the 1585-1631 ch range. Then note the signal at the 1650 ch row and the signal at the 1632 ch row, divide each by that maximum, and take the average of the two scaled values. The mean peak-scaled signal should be 0.891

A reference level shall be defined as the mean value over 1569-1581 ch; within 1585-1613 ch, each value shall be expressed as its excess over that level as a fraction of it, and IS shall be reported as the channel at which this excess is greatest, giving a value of 1598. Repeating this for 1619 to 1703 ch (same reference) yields 1700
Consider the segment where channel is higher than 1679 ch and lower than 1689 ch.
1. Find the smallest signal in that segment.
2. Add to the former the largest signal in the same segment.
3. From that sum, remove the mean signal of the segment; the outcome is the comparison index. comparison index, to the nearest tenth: 59.8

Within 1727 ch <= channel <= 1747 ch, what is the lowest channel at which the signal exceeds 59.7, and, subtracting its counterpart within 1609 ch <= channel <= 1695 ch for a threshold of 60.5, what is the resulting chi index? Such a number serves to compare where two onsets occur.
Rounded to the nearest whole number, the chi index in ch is 116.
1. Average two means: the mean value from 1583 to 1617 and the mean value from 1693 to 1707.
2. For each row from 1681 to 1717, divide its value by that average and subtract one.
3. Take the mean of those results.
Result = 0.01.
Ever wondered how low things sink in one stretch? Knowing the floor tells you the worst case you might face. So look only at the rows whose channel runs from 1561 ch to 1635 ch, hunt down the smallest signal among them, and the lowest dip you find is 55.44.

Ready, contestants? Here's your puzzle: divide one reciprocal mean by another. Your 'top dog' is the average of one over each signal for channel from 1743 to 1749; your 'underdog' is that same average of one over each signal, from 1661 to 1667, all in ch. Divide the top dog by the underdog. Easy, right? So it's 1.01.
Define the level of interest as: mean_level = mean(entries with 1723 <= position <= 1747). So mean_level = 59.9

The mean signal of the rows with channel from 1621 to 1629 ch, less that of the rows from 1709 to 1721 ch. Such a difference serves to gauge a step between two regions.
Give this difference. -2.6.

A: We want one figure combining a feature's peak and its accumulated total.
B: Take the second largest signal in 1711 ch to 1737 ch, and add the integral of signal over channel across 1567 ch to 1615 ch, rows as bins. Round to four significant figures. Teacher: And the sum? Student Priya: 2901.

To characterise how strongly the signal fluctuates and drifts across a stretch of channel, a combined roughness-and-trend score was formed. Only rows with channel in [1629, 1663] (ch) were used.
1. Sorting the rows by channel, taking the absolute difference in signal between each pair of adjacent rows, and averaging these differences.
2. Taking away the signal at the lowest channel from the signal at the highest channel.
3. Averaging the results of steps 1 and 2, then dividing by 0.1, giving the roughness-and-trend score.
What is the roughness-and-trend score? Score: 41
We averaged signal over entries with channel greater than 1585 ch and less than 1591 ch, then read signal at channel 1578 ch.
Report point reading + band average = 114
